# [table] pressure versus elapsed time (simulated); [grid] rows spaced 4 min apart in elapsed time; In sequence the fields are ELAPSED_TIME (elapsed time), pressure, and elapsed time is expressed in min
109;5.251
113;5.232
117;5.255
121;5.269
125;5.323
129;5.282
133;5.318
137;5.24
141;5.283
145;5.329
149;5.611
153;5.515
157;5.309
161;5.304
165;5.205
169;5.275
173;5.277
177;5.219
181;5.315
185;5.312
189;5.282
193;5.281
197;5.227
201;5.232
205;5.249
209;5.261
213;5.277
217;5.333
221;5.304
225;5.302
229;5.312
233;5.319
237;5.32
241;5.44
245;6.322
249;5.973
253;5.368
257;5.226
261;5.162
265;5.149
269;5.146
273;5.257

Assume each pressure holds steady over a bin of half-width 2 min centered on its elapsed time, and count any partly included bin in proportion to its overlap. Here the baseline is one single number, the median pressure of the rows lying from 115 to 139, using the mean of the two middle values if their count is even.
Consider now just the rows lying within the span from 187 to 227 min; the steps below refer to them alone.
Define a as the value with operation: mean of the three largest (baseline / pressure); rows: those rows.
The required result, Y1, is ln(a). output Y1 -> 0.0075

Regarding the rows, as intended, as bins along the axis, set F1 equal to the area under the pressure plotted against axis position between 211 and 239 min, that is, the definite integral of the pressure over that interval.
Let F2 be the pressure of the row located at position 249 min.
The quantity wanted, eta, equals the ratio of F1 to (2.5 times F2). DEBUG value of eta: 10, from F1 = 149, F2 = 5.973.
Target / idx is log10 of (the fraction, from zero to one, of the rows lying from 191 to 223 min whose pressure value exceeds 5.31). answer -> -0.90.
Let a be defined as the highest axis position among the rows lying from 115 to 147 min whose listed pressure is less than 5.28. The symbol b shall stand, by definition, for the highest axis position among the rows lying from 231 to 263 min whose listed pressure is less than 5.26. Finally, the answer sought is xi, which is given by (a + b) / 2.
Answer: 199 min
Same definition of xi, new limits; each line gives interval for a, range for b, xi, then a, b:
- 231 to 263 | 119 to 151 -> 199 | 261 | 137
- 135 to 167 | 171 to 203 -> 183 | 165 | 201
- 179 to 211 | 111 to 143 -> 173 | 209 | 137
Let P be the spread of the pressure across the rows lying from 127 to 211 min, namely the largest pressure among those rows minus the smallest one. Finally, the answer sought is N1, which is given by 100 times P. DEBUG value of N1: 41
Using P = 0.4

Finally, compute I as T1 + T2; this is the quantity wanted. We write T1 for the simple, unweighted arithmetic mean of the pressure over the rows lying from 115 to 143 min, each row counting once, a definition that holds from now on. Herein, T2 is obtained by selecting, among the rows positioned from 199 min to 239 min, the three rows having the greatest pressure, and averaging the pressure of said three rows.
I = 10.6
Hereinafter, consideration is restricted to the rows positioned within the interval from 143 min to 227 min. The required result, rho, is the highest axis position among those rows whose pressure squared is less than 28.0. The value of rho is 213 min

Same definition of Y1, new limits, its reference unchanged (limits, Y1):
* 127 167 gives 0.0063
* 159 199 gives 0.0112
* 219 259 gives -0.0003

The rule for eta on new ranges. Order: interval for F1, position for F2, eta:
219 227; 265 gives 3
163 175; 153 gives 5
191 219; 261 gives 11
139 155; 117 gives 7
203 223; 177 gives 8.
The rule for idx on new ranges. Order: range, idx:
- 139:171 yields -0.43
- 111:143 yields -0.60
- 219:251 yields -0.12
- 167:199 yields -0.60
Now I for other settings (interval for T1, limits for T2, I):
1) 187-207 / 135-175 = 10.7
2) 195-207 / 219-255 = 11.1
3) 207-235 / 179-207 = 10.6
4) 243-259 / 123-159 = 11.2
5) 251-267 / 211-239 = 10.6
